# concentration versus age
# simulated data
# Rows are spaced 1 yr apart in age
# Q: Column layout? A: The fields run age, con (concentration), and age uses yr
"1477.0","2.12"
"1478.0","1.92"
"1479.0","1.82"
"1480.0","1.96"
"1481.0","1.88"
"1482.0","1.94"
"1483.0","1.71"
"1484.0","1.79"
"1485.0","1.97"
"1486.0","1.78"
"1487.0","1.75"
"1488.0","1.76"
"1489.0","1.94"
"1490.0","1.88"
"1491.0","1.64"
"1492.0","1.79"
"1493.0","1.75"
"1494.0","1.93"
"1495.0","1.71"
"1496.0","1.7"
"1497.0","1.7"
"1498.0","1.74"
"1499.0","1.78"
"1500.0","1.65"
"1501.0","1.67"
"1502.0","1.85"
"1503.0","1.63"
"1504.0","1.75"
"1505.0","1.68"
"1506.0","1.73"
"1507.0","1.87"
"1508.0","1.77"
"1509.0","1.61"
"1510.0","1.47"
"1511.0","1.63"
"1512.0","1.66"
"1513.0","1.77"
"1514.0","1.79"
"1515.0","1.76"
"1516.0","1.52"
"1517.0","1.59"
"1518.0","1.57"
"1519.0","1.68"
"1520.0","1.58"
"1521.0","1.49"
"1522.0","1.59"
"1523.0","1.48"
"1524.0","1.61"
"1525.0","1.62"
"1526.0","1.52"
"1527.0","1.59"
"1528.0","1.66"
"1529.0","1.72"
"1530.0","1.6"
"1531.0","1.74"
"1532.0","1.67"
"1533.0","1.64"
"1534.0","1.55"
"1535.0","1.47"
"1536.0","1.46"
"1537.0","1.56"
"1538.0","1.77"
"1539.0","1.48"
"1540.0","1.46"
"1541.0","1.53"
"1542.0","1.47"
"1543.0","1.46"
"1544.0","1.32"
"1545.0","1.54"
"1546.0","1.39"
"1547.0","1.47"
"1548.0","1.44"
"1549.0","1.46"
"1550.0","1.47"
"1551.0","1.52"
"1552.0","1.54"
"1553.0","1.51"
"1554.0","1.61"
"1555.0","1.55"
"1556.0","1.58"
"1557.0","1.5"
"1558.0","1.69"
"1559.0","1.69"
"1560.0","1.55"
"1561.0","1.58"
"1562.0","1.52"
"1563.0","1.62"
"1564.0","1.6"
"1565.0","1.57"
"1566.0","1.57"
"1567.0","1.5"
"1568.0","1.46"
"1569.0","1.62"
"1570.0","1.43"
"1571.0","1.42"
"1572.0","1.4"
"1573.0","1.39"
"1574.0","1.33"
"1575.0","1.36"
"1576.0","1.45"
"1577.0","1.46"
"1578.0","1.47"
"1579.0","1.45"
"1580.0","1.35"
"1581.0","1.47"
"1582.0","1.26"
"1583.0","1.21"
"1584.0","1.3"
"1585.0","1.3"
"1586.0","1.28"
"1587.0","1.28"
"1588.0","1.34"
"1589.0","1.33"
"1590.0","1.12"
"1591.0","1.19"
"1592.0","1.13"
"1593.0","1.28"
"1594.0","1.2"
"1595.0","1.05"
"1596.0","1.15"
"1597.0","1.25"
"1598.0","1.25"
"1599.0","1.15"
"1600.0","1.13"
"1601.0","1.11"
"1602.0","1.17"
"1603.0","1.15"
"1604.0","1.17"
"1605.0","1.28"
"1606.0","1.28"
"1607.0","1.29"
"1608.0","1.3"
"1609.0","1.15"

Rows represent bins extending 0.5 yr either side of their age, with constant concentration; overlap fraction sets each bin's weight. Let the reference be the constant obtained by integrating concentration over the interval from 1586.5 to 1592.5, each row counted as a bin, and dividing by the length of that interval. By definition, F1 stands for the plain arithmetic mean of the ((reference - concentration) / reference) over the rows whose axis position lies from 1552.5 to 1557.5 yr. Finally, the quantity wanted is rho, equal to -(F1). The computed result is 0.3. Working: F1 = -0.3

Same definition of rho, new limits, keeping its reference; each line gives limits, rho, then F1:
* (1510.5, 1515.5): 0.4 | -0.4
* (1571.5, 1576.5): 0.1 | -0.1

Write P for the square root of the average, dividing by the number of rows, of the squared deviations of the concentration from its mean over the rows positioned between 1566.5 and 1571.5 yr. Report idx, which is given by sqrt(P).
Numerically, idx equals 0.27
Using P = 0.073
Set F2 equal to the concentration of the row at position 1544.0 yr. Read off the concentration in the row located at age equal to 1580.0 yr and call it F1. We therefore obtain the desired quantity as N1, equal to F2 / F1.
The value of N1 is 0.98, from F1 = 1.35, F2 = 1.32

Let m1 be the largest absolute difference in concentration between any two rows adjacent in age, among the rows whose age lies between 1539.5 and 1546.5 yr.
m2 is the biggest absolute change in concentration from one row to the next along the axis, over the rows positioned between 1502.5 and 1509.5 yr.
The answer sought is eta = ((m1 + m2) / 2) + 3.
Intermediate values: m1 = 0.22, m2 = 0.160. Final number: 3.19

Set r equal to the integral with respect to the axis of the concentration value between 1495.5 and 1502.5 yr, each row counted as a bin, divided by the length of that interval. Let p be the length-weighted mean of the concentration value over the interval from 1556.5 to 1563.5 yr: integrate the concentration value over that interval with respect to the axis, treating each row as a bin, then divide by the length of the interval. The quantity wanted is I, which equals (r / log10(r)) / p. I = 4.6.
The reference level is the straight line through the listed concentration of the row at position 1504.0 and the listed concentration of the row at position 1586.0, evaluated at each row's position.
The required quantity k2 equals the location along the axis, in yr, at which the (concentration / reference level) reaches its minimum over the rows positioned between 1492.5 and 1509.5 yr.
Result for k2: 1503.0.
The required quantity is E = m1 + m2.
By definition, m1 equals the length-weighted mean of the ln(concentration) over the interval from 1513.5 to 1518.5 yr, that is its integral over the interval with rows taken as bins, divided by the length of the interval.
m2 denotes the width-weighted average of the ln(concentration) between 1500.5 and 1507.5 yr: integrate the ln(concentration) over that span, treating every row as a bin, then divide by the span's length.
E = 1.05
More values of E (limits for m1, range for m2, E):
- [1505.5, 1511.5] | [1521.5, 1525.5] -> 0.97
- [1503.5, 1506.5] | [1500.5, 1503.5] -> 1.08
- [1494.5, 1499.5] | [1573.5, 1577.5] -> 0.88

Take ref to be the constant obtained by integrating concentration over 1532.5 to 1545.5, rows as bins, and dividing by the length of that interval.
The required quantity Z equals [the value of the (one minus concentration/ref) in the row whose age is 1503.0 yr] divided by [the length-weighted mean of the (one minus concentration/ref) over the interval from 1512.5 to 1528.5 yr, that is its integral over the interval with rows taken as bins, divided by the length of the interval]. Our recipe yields 1.2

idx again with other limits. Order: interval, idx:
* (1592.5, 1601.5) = 0.27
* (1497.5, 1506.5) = 0.26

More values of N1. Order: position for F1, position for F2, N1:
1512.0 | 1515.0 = 1.06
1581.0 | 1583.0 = 0.82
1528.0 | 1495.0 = 1.03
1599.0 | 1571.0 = 1.23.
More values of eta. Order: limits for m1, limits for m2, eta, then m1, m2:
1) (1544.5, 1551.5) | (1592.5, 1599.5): 3.15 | 0.15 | 0.150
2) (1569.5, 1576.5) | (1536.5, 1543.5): 3.19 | 0.09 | 0.290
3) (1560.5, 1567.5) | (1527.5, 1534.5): 3.12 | 0.10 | 0.140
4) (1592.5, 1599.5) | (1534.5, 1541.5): 3.22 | 0.15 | 0.290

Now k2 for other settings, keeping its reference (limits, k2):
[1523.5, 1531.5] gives 1526.0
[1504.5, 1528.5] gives 1510.0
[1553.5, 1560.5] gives 1557.0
